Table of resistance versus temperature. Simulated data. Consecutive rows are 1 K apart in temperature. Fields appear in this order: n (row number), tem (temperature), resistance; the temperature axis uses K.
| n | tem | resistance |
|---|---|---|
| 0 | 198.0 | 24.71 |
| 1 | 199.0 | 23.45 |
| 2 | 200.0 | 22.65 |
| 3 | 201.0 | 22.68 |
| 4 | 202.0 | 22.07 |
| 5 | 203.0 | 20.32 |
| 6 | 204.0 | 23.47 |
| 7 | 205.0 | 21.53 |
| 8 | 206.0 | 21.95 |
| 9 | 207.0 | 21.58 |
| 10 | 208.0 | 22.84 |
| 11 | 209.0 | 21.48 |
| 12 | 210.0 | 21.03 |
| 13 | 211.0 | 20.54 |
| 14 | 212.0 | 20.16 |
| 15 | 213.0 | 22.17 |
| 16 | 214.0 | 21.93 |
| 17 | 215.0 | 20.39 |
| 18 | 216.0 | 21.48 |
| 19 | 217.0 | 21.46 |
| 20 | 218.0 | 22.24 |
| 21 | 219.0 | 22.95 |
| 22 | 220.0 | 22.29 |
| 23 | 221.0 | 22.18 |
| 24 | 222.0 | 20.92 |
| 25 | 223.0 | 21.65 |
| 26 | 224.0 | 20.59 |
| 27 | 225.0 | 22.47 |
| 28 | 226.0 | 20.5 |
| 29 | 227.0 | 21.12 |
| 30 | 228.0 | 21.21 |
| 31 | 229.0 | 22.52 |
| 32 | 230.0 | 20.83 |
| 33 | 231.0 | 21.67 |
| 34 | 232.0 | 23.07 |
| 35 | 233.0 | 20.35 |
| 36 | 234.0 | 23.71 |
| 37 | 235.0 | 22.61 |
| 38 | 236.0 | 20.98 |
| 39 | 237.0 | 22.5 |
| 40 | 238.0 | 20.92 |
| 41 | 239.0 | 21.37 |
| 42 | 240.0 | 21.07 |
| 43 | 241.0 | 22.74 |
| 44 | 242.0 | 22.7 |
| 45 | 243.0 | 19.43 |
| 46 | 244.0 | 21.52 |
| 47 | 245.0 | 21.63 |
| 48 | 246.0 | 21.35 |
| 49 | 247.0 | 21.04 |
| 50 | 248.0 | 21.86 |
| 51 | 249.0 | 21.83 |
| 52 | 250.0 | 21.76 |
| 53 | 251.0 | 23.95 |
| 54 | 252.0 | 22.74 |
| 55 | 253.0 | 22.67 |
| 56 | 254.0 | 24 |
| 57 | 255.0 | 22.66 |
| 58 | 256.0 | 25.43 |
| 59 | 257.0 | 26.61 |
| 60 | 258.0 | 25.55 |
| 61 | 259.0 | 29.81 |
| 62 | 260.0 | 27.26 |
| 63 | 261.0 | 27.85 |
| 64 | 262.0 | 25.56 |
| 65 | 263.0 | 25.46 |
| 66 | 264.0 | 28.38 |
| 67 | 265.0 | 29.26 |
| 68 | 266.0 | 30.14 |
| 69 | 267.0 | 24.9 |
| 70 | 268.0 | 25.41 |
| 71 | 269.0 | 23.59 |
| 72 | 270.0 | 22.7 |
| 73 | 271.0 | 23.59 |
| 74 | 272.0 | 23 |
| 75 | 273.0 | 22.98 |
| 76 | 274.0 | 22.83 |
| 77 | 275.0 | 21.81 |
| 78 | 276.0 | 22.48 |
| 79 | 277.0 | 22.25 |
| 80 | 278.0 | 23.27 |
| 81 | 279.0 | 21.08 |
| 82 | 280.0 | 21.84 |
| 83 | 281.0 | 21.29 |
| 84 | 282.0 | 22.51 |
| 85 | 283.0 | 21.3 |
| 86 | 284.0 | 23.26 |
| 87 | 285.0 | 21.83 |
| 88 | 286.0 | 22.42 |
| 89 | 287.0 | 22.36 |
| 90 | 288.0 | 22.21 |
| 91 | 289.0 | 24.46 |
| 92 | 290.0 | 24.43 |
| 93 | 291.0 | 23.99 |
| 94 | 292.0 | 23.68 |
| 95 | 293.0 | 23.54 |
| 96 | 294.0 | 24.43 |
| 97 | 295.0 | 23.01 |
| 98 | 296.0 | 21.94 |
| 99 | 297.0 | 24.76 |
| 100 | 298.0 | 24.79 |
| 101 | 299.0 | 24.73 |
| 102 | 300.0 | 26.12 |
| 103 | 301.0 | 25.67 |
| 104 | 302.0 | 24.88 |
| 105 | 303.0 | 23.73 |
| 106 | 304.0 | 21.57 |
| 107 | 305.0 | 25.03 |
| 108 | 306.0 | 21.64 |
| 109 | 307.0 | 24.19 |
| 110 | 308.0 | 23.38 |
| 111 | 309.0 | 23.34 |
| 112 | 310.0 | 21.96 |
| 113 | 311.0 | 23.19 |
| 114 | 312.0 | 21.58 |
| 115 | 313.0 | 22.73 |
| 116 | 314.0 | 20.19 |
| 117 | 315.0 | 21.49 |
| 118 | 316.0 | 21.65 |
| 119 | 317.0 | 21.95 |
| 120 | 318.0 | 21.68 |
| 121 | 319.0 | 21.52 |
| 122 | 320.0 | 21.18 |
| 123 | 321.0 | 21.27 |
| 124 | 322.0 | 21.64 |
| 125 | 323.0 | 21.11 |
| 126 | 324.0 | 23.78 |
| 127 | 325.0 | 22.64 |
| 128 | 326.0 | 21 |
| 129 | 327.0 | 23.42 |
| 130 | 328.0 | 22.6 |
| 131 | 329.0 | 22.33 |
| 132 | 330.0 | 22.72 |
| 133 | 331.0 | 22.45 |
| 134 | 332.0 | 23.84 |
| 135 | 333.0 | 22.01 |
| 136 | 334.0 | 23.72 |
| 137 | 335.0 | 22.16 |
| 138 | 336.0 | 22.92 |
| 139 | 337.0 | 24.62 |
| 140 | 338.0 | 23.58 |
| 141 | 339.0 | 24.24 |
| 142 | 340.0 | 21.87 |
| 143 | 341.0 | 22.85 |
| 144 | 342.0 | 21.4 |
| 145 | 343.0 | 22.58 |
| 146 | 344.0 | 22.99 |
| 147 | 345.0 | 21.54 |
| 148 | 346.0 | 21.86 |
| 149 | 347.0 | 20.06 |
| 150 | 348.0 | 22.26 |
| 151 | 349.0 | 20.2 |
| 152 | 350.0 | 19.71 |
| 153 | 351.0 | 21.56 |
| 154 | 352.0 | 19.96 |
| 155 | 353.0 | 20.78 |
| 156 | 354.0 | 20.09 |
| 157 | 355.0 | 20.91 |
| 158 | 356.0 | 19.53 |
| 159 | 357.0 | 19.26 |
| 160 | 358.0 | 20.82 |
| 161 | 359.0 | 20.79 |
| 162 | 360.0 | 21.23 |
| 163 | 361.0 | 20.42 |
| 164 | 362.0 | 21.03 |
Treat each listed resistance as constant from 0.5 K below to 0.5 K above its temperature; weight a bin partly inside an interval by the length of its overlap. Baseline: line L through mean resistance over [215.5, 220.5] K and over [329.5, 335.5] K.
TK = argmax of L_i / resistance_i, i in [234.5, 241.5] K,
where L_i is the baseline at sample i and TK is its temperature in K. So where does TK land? 238.0 K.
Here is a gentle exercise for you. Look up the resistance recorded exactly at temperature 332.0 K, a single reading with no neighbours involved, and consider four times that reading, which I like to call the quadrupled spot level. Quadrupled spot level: 95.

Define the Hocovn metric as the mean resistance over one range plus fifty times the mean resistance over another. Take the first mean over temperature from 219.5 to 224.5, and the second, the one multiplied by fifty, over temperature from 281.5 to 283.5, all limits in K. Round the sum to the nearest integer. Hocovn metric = 1117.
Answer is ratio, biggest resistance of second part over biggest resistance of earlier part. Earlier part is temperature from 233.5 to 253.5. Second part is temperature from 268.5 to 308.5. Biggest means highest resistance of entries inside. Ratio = 1.09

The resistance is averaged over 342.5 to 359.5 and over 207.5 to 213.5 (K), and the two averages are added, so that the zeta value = 42.2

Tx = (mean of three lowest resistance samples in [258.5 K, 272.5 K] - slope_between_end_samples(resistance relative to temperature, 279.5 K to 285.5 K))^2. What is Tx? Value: 534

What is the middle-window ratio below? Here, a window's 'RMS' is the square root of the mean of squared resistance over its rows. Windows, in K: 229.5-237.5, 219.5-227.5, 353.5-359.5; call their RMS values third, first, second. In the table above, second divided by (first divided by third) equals 20.7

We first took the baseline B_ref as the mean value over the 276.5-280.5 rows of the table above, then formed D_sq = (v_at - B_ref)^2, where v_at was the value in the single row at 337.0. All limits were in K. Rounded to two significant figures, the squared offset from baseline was 6.3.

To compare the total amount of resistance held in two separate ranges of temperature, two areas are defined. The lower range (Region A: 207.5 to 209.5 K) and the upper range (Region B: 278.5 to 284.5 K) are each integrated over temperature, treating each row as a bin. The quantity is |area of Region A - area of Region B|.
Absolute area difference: 87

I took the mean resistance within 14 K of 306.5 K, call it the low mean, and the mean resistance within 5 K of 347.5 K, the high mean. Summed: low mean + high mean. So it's 44.3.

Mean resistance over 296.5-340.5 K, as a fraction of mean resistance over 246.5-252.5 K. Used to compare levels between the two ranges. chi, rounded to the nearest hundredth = 1.03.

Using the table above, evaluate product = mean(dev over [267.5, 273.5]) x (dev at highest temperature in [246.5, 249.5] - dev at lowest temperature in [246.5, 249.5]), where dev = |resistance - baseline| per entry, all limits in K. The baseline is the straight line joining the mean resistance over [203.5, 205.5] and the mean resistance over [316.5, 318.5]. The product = -1.2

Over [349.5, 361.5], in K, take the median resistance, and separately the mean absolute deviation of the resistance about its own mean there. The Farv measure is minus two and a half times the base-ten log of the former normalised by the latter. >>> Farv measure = -3.85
